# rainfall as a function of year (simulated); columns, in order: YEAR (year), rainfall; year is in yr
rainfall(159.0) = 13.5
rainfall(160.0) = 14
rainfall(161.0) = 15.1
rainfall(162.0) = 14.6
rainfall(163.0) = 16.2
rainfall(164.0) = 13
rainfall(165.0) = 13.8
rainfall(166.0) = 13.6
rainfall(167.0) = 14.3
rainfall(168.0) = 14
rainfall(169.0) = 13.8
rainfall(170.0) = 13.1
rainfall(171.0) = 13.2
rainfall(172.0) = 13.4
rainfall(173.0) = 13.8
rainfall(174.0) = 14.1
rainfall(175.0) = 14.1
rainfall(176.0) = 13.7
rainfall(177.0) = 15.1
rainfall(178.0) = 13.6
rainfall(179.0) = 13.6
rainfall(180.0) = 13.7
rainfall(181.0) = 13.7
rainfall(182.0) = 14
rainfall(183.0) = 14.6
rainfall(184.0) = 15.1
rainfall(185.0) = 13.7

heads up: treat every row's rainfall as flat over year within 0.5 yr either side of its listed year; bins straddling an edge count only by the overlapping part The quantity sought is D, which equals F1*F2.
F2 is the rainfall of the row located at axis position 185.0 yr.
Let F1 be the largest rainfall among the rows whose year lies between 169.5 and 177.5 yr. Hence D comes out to 207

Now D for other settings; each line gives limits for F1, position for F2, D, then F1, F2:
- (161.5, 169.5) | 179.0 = 220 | 16.2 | 13.6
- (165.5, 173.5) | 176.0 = 196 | 14.3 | 13.7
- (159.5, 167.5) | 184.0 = 245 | 16.2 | 15.1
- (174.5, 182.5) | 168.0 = 211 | 15.1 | 14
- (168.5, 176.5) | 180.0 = 193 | 14.1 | 13.7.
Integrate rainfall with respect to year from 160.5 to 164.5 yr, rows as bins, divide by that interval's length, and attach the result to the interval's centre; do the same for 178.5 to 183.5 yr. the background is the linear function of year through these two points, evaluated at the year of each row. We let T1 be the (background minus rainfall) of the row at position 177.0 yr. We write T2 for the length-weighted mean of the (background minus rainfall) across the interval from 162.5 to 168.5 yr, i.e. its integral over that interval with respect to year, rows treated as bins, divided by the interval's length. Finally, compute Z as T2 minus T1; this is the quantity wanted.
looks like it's 1.5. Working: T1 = -1.0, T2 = 0.4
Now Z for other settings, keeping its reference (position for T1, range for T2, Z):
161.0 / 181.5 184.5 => -0.4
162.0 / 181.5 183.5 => -0.6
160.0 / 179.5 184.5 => -1.2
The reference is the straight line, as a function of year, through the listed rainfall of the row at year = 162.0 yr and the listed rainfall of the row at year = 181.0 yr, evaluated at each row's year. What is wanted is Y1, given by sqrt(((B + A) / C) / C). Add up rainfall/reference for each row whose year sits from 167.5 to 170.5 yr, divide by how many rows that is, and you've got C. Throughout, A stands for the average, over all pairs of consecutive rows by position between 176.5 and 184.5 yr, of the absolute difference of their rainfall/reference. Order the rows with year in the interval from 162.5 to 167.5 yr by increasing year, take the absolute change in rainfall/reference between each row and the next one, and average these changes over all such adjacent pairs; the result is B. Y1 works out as 0.36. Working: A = 0.03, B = 0.084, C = 0.96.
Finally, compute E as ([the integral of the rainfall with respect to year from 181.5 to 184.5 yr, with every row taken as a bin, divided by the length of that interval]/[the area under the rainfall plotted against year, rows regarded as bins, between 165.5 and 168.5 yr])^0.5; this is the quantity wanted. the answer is 0.590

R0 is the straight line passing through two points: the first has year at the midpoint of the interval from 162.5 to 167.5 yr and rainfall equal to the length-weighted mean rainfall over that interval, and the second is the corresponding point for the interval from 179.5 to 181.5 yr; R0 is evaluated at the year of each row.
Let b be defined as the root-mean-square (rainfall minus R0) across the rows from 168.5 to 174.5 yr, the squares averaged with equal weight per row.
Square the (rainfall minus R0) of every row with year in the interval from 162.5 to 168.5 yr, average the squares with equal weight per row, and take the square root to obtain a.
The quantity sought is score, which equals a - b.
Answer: 0.42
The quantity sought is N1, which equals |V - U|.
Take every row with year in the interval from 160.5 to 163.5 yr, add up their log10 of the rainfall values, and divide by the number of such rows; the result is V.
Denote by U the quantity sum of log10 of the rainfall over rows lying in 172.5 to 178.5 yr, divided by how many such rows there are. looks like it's 0.036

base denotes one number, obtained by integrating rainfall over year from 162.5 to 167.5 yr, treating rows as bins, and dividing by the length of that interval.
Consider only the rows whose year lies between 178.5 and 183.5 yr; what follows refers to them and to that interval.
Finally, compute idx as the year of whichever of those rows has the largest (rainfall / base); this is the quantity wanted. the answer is 183.0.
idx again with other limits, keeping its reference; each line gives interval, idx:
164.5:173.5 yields 167.0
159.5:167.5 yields 163.0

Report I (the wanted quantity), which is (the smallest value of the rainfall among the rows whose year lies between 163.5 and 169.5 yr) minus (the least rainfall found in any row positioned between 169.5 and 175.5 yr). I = -0.10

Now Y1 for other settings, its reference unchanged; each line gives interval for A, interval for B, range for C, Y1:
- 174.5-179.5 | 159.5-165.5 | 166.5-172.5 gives 0.42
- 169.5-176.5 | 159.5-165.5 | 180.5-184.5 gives 0.33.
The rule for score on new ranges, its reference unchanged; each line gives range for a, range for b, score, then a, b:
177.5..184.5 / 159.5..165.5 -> -0.33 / 0.70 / 1.02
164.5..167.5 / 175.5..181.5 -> -0.14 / 0.40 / 0.54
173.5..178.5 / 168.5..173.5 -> -0.01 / 0.60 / 0.61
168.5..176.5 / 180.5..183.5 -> -0.10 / 0.50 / 0.60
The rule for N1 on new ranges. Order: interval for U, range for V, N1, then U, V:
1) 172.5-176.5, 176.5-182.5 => 0.001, 1.14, 1.144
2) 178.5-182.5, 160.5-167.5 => 0.018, 1.14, 1.157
